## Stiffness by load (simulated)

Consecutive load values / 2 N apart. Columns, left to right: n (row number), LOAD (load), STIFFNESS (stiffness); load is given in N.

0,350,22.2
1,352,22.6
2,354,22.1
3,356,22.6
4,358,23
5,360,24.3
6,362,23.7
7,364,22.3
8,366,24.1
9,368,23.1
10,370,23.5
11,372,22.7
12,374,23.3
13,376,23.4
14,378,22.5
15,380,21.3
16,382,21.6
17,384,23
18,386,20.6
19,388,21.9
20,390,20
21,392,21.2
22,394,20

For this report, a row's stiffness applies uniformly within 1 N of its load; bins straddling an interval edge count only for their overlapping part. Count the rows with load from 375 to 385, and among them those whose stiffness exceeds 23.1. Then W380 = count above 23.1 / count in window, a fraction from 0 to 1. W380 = 0.20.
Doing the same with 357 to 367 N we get 0.60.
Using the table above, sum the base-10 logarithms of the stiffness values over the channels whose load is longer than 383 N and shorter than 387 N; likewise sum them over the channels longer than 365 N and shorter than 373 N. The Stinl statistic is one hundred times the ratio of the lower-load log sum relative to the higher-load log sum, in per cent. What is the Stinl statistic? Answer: 205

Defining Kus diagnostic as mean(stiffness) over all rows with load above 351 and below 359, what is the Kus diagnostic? 22.6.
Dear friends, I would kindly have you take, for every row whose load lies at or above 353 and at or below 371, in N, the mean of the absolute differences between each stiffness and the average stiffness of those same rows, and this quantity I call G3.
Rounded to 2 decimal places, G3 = 0.63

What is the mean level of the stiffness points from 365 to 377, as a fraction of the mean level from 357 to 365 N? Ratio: 1.00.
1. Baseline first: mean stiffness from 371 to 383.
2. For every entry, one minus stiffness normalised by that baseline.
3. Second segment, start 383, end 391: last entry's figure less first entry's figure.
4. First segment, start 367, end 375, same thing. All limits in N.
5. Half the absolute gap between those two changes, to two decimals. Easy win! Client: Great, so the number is 0.07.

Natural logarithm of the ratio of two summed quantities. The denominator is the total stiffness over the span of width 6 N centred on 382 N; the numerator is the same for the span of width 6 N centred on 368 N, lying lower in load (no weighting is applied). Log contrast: 0.07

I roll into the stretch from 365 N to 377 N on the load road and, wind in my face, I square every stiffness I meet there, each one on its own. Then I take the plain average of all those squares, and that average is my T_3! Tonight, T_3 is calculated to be 545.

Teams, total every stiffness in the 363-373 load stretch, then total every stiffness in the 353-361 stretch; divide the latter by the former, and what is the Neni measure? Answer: 0.80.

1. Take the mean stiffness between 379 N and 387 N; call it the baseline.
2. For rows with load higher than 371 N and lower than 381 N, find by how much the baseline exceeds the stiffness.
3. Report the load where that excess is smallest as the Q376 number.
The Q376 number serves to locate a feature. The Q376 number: 376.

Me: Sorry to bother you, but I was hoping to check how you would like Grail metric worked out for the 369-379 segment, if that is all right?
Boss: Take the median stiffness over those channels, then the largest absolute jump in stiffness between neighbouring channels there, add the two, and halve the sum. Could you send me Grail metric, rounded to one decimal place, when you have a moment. 12.1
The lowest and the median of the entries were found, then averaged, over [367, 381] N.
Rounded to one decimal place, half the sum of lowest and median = 22.2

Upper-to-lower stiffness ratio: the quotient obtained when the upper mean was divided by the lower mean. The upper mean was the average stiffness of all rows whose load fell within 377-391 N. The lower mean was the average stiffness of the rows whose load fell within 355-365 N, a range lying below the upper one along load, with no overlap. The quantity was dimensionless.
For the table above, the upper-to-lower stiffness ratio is 0.93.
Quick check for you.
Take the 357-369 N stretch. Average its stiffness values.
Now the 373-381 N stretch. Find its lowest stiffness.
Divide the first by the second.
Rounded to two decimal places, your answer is 1.10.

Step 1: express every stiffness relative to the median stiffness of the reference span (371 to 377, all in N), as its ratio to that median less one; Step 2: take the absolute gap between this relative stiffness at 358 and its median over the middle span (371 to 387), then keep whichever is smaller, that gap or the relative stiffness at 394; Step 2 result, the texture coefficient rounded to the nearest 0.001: -0.142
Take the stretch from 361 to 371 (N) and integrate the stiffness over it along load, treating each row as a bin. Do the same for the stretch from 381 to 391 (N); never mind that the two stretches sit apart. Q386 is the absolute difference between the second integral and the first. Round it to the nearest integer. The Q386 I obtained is 19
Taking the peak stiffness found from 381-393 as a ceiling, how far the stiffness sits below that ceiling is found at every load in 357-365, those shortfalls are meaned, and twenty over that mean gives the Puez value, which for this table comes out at -62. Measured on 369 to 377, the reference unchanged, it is -89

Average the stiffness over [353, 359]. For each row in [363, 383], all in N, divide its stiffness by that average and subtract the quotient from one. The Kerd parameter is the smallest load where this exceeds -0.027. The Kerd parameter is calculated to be 364 N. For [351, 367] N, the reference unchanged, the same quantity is 352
